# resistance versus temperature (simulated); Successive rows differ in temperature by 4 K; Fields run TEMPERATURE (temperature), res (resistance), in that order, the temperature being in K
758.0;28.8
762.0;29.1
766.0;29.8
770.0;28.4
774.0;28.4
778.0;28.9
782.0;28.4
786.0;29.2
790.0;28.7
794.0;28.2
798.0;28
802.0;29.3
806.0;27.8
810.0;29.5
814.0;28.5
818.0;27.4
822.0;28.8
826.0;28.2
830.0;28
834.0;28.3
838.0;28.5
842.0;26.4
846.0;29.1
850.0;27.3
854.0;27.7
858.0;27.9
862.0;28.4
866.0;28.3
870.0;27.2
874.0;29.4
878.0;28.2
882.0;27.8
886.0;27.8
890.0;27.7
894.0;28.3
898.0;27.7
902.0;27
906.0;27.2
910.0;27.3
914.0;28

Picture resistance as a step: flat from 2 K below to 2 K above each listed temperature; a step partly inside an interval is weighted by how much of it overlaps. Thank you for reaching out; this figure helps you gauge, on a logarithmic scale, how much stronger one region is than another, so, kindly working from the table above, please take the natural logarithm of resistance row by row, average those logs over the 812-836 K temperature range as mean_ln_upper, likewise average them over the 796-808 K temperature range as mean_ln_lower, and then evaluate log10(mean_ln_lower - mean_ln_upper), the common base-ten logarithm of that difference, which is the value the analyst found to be -2.24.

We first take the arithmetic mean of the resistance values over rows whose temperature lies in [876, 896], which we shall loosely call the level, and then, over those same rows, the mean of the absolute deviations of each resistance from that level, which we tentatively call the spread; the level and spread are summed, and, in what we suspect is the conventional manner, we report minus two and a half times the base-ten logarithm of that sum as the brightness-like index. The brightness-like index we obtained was -3.63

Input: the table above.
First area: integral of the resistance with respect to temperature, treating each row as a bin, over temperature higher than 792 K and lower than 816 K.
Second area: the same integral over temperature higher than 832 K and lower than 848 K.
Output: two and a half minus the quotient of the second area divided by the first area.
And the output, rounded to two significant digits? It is 1.8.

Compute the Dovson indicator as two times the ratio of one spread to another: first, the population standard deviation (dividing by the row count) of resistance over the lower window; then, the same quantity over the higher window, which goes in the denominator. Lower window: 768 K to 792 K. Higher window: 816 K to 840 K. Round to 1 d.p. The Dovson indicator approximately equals 1.4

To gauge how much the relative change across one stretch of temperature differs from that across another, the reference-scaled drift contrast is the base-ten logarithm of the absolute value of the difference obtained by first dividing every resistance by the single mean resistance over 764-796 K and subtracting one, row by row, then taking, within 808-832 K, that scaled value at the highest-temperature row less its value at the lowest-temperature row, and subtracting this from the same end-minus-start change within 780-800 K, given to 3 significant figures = -1.42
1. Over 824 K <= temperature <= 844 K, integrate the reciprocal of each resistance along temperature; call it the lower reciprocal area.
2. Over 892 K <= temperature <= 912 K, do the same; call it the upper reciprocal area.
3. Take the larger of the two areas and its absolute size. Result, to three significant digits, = 0.727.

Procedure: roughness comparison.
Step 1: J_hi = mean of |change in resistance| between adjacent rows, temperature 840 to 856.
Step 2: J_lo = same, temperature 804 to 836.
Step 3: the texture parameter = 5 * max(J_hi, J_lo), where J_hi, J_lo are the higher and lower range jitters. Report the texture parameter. 8.2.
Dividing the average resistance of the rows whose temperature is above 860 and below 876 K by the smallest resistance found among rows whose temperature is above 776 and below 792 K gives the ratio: 1.00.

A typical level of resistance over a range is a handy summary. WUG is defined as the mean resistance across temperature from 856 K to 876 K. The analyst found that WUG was 28.2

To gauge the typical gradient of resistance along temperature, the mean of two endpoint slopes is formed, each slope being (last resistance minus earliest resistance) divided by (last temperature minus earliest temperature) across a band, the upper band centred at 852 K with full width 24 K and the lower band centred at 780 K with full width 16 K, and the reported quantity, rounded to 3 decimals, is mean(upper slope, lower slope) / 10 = 0.008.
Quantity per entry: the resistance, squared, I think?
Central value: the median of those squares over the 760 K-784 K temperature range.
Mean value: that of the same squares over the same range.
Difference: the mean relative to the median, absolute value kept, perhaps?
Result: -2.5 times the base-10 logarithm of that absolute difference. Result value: -2.6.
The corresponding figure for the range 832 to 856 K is -1.9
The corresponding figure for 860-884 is -0.4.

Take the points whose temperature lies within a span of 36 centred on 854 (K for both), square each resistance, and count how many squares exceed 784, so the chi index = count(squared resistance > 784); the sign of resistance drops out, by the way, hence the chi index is 4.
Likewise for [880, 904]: 1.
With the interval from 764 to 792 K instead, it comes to 7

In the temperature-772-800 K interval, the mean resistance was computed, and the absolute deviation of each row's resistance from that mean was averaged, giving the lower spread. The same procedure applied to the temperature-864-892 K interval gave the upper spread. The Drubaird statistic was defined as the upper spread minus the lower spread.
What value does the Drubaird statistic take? 0.16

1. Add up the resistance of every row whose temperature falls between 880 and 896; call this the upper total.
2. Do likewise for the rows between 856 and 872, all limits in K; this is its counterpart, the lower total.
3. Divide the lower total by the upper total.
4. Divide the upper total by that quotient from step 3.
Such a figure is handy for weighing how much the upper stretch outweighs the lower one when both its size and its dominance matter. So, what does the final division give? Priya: 111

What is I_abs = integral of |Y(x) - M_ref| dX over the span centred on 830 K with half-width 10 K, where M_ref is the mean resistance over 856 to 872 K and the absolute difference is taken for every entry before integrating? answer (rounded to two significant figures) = 8.2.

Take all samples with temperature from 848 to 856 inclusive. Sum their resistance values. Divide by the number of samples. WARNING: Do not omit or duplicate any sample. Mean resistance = 27.5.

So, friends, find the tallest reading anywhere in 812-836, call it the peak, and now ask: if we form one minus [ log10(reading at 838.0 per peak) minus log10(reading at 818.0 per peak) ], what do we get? 0.983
